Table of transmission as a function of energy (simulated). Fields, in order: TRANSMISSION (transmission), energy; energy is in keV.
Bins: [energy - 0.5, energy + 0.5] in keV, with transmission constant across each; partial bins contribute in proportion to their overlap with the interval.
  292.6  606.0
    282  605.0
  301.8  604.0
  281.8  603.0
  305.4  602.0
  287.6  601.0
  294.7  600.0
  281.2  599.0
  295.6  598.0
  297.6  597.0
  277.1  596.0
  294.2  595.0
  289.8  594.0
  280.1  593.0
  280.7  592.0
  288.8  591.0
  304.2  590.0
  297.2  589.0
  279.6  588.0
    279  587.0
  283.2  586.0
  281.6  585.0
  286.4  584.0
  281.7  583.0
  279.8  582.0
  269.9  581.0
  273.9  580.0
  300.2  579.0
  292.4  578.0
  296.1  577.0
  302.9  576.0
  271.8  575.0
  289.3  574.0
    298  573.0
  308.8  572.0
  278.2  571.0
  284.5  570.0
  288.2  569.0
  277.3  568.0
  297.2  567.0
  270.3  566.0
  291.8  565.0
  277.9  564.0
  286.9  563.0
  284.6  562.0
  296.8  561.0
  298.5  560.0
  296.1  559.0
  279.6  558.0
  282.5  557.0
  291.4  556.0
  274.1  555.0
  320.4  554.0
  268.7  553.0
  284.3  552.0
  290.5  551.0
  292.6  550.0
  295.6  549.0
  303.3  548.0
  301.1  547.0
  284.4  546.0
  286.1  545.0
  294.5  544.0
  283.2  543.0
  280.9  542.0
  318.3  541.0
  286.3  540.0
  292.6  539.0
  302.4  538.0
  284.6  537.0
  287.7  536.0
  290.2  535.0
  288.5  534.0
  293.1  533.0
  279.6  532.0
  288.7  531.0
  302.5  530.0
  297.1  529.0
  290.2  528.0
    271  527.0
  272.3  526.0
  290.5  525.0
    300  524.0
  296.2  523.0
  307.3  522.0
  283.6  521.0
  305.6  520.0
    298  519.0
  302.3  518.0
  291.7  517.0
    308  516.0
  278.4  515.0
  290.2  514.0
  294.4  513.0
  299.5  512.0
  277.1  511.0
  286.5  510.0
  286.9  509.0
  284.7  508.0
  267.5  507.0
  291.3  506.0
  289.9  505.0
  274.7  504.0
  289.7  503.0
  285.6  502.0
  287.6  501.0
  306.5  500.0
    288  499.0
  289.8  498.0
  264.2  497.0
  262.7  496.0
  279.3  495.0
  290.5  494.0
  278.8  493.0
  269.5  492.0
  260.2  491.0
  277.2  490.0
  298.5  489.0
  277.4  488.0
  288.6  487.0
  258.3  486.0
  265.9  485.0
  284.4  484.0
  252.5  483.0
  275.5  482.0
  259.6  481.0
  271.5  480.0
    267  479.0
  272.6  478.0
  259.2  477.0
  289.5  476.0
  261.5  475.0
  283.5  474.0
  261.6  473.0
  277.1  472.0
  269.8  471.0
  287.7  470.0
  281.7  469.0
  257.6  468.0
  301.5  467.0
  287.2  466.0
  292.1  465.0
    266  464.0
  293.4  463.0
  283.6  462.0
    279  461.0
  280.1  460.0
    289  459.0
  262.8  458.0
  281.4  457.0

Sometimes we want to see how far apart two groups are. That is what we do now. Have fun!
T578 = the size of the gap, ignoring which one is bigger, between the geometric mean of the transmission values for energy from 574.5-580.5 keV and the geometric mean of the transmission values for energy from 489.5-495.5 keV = 14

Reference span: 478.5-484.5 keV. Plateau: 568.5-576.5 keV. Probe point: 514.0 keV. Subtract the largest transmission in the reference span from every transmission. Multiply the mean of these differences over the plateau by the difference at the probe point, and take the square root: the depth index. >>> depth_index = 6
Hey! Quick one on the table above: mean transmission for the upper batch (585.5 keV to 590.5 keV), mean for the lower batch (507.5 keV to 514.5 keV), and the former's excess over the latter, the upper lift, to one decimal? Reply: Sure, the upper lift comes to 0.2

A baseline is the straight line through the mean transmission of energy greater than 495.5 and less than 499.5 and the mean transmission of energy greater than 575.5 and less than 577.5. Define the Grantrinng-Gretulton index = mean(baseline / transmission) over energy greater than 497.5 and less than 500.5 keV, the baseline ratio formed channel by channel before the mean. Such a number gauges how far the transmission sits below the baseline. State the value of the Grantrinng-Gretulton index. 0.94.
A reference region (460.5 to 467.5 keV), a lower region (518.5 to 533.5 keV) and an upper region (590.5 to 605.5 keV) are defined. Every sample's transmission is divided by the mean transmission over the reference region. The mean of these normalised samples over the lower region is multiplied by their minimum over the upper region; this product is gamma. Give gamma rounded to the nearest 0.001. 0.987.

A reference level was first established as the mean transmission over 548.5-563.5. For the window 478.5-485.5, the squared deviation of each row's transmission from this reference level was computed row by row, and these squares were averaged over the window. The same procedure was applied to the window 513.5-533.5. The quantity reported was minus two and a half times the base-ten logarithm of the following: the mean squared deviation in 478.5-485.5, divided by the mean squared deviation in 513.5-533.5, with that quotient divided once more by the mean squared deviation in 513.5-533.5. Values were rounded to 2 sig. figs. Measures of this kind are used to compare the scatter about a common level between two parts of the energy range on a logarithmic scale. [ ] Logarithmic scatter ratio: 3.6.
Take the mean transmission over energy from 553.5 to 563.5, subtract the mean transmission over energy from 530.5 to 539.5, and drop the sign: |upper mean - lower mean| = 1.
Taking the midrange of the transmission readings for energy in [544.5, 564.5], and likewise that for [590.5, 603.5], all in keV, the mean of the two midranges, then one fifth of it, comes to 58.6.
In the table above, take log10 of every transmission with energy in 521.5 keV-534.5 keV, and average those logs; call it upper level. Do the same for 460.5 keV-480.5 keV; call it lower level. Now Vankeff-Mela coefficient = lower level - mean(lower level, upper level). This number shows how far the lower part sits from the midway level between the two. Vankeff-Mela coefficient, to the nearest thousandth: -0.010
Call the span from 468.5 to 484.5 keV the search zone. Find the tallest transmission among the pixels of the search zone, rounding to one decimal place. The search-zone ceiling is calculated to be 289.5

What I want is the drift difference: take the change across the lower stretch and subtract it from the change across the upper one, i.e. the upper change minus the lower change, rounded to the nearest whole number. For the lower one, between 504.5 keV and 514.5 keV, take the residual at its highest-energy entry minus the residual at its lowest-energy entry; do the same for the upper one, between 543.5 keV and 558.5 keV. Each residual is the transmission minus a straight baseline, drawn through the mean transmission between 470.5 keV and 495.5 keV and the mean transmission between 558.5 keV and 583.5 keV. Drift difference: -16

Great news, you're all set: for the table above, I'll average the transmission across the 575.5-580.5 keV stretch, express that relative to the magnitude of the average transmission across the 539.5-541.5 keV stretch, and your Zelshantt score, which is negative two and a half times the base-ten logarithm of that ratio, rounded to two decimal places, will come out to 0.03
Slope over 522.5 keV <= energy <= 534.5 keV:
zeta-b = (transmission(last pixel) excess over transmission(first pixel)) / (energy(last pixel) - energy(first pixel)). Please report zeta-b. -0.7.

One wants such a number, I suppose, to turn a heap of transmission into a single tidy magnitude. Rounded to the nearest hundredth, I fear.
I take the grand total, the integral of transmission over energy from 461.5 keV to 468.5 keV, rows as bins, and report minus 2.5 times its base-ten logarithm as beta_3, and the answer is -8.24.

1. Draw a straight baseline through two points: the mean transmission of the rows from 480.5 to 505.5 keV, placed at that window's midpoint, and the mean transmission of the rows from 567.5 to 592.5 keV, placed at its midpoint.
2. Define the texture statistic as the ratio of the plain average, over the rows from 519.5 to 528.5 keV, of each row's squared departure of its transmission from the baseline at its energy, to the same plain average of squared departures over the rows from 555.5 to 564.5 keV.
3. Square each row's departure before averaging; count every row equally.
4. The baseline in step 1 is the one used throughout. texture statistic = 3.8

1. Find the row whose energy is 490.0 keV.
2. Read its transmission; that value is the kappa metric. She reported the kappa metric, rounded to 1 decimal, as 277.2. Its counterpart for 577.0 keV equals 296.1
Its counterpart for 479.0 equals 267.0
